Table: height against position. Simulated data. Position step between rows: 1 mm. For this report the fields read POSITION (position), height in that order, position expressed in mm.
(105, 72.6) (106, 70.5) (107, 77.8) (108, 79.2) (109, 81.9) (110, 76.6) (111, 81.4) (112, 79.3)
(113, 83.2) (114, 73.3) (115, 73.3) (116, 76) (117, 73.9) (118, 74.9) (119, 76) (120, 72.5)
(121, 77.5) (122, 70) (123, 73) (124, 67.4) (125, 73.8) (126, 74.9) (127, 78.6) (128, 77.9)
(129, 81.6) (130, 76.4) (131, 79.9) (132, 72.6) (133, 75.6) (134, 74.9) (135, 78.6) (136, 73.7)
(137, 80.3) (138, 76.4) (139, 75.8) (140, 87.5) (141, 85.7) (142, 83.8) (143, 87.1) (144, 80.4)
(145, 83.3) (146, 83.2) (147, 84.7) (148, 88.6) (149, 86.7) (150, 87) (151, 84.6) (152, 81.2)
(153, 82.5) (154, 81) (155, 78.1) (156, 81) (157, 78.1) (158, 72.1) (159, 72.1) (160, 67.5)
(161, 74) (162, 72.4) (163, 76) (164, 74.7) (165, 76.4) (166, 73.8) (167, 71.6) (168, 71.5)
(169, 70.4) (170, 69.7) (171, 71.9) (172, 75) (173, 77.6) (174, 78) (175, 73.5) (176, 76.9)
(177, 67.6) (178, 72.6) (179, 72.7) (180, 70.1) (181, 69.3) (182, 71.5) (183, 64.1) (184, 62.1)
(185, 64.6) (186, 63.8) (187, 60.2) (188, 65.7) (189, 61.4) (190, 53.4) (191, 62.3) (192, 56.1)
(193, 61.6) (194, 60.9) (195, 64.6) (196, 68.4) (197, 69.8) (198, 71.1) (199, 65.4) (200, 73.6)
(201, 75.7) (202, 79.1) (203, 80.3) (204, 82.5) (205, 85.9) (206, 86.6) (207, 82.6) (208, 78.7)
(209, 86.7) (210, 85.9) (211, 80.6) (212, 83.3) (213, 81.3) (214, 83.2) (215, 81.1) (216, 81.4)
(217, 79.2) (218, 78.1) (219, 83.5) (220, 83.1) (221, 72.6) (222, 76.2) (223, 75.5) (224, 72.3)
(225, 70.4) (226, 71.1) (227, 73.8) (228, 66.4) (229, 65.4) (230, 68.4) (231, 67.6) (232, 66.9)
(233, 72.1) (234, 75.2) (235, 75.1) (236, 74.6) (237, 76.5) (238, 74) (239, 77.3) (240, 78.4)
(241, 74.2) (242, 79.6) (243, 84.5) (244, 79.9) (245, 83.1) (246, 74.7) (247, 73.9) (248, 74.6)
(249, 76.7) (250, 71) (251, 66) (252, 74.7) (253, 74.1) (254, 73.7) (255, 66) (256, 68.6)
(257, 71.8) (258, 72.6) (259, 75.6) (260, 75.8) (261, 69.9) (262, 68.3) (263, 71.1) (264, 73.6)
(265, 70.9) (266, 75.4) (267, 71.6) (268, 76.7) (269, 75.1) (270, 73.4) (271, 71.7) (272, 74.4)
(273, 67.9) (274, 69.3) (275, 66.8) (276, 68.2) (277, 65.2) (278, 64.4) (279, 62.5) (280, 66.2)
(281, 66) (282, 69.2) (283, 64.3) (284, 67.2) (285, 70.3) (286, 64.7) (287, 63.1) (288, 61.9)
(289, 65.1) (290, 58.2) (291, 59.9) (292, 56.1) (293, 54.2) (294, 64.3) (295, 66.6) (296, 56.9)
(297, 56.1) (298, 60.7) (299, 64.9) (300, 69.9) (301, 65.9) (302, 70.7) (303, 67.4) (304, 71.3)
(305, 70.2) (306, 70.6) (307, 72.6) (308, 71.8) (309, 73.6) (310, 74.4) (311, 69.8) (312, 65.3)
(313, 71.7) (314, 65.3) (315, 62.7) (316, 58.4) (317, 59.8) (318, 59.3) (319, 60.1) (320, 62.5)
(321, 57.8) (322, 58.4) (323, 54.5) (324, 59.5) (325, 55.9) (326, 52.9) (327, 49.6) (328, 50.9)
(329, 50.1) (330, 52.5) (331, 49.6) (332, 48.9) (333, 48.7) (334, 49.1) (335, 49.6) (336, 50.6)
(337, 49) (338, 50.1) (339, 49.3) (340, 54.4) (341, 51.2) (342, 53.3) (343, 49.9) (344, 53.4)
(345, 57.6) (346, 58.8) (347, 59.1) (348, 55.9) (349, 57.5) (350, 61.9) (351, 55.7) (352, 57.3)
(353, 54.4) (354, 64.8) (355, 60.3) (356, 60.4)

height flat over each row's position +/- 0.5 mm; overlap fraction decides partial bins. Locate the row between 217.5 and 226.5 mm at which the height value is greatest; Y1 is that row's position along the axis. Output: 219 mm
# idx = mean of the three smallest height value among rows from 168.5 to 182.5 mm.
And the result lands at 69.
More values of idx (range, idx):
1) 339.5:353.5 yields 51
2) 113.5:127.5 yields 70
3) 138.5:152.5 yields 79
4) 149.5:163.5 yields 71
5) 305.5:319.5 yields 59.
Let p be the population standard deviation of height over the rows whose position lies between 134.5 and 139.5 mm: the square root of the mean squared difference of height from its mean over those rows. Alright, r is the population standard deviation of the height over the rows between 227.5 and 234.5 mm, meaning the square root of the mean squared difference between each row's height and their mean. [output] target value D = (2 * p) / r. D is 1.4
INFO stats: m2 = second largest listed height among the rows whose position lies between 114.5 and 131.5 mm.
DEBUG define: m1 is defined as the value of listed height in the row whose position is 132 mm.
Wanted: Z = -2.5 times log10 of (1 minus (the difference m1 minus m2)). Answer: -2.3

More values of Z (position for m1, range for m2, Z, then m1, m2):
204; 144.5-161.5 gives -1.9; 82.5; 87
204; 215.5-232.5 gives -0.5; 82.5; 83.1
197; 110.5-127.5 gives -2.8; 69.8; 81.4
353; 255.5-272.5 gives -3.4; 54.4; 75.8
